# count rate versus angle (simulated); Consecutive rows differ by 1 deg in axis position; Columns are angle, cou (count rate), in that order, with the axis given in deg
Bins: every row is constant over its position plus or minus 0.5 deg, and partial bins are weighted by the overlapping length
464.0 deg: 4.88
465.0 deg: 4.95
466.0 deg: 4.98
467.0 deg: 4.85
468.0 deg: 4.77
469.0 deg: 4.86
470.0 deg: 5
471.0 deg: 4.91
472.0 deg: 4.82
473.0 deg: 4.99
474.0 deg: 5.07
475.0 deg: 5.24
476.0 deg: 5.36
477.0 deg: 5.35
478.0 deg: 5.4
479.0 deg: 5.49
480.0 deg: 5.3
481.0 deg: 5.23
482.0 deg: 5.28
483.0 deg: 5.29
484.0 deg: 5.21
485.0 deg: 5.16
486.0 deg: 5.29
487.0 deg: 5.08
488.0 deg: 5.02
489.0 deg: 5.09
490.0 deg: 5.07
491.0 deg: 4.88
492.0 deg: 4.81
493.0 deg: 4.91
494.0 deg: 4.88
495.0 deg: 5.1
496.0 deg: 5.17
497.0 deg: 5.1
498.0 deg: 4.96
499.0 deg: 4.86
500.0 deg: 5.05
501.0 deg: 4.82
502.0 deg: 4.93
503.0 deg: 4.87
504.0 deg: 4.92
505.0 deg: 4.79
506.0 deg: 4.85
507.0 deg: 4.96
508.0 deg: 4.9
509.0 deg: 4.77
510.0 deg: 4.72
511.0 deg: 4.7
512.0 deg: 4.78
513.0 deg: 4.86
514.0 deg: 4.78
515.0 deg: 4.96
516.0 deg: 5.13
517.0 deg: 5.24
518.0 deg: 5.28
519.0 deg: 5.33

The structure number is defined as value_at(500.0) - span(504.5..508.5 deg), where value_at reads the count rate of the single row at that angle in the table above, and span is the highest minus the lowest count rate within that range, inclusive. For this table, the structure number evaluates 4.88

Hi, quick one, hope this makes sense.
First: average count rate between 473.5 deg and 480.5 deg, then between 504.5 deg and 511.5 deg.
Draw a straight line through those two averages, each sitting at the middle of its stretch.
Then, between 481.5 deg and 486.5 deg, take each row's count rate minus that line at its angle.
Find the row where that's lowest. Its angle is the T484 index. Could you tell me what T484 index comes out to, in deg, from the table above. 485.0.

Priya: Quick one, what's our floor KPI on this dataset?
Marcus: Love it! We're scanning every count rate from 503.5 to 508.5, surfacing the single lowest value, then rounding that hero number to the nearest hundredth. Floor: 4.79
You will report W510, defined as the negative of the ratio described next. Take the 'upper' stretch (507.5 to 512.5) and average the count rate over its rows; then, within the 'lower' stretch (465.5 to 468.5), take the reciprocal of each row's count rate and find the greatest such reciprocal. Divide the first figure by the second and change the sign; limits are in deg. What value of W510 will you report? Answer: -22.8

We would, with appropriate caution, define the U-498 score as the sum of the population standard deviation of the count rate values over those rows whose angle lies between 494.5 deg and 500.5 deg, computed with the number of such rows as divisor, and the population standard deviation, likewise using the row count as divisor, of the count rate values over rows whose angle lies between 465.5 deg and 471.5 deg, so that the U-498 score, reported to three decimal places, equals 0.181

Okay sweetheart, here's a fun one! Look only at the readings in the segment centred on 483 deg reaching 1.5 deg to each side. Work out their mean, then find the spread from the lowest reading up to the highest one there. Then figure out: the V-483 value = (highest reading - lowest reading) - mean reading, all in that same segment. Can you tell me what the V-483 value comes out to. -5.18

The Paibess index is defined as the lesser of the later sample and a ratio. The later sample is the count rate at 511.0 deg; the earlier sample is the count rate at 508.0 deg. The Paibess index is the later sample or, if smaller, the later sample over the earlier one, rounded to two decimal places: 0.96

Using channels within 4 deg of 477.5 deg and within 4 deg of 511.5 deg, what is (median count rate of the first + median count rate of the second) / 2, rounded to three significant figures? 5.05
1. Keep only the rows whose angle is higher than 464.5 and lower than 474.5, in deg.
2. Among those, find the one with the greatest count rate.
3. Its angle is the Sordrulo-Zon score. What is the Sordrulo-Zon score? 474.0 deg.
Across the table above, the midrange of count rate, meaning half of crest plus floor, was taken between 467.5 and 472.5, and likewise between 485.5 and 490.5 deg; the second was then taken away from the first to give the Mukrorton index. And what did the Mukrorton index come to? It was -0.27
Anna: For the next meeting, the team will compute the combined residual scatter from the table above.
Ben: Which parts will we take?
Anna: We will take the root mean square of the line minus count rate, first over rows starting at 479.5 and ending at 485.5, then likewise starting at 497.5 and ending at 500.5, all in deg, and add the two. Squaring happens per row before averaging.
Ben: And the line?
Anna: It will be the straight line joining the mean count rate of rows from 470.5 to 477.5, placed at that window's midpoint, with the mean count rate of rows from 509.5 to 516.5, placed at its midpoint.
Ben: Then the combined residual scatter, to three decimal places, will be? 0.282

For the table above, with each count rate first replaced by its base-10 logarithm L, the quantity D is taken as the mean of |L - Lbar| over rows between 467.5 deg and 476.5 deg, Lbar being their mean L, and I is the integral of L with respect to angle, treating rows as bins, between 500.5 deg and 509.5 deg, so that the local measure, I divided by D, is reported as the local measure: 488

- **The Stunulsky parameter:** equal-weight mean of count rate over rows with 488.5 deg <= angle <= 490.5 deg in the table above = 5.08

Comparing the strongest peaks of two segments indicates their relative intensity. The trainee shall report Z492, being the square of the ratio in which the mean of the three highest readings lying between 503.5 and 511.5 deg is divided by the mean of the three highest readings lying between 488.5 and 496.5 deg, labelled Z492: 0.93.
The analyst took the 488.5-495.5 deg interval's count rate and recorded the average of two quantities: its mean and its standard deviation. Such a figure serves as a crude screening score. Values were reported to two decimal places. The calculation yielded 2.54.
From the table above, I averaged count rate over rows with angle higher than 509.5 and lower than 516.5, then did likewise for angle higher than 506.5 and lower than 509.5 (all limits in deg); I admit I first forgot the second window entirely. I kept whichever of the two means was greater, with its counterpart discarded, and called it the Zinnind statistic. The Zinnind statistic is 4.88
